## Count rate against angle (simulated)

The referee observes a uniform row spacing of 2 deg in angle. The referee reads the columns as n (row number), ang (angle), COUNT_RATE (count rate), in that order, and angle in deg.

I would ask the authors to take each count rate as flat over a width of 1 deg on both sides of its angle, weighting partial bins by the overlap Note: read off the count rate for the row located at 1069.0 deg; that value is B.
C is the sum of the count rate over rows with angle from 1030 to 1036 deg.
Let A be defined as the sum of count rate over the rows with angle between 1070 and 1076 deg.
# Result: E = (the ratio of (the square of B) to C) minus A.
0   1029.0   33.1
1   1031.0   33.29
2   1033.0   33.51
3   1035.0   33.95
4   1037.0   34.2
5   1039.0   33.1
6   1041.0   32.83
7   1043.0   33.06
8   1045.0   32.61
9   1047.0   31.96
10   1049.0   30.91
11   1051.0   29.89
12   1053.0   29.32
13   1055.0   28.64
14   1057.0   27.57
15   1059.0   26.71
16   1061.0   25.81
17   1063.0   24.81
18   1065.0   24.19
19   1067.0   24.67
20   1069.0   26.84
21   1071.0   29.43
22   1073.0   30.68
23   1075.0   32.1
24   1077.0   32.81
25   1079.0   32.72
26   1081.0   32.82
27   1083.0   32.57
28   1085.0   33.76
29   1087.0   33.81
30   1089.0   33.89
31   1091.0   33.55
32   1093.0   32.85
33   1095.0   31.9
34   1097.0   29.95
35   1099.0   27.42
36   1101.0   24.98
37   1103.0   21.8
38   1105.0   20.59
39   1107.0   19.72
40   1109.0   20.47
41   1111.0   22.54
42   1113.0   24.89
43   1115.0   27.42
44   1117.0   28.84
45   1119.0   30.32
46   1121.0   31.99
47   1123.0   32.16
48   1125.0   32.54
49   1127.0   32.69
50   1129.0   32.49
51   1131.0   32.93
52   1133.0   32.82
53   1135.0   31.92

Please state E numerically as -85.1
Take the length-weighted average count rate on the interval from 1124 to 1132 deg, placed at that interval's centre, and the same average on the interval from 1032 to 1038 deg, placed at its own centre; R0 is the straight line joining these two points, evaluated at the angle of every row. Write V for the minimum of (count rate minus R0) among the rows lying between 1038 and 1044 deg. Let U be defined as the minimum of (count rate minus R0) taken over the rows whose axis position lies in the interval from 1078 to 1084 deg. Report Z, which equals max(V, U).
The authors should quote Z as -0.68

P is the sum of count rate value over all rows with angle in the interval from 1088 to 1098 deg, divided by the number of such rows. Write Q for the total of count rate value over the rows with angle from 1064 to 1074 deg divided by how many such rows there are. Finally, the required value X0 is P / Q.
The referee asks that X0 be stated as 1.19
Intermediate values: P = 32.4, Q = 27.2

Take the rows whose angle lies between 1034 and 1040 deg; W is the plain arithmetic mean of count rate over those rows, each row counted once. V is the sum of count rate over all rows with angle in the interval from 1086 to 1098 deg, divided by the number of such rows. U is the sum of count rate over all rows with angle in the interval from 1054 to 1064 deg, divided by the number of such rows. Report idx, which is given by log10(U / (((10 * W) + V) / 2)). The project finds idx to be -0.84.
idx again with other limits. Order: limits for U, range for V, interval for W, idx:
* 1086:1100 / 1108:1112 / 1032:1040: -0.75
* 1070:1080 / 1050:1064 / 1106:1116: -0.61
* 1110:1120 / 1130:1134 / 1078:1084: -0.83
